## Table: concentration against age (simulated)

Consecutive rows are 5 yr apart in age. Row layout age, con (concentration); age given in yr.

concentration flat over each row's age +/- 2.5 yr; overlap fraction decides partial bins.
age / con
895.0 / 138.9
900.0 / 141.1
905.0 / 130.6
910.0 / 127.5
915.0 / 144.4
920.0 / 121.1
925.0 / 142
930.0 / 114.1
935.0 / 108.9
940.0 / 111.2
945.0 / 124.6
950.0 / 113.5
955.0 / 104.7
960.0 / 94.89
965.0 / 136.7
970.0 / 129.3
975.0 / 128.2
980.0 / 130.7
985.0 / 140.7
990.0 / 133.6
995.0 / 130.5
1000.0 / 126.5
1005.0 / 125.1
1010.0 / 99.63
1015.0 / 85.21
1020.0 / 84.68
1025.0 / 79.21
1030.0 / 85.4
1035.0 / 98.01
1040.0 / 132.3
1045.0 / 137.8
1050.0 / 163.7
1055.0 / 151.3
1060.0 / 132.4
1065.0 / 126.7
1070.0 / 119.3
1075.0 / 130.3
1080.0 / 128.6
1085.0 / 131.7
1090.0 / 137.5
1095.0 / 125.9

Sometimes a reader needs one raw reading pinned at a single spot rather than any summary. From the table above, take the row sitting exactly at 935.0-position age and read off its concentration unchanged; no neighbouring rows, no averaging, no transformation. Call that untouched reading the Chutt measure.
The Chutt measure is 108.9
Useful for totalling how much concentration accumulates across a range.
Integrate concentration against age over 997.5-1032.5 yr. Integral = 3429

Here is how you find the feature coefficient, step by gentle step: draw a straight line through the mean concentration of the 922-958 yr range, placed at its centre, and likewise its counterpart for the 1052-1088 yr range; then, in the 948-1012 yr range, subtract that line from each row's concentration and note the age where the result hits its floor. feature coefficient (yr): 1010.0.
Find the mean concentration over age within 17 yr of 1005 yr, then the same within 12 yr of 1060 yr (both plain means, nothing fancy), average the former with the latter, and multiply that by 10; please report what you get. 1254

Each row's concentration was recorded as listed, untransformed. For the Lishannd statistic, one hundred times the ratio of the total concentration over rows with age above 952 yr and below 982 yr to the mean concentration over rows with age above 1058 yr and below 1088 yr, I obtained 565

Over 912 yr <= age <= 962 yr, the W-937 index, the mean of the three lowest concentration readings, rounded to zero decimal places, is 103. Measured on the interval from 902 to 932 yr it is 121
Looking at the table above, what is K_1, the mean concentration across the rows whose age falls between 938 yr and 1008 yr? 124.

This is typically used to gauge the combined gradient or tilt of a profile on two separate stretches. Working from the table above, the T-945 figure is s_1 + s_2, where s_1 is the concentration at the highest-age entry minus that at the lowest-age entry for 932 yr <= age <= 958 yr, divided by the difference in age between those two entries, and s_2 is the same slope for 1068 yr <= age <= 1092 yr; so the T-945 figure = 0.7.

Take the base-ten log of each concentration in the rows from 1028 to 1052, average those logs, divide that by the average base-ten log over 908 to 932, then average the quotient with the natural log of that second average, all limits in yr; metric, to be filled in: 0.866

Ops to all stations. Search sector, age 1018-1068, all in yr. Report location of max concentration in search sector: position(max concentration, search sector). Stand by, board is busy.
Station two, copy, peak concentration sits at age 1050.0 yr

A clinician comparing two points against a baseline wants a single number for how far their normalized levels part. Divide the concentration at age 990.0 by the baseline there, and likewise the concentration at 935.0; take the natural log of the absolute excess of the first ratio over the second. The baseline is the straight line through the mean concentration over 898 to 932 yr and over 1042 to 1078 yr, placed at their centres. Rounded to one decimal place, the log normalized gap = -1.8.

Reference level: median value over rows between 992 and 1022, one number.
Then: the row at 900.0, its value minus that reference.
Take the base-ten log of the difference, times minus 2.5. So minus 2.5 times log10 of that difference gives -3.6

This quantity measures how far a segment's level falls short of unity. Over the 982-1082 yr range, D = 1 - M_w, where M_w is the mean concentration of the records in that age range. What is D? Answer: -120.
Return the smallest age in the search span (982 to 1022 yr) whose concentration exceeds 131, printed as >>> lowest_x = 985.0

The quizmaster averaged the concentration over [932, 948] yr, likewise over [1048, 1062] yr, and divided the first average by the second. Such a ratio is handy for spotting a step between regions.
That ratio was 0.77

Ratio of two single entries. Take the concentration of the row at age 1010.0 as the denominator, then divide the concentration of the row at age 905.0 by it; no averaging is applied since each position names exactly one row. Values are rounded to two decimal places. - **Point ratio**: 1.31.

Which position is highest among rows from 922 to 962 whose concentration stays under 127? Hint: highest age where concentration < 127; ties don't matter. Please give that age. 960.0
